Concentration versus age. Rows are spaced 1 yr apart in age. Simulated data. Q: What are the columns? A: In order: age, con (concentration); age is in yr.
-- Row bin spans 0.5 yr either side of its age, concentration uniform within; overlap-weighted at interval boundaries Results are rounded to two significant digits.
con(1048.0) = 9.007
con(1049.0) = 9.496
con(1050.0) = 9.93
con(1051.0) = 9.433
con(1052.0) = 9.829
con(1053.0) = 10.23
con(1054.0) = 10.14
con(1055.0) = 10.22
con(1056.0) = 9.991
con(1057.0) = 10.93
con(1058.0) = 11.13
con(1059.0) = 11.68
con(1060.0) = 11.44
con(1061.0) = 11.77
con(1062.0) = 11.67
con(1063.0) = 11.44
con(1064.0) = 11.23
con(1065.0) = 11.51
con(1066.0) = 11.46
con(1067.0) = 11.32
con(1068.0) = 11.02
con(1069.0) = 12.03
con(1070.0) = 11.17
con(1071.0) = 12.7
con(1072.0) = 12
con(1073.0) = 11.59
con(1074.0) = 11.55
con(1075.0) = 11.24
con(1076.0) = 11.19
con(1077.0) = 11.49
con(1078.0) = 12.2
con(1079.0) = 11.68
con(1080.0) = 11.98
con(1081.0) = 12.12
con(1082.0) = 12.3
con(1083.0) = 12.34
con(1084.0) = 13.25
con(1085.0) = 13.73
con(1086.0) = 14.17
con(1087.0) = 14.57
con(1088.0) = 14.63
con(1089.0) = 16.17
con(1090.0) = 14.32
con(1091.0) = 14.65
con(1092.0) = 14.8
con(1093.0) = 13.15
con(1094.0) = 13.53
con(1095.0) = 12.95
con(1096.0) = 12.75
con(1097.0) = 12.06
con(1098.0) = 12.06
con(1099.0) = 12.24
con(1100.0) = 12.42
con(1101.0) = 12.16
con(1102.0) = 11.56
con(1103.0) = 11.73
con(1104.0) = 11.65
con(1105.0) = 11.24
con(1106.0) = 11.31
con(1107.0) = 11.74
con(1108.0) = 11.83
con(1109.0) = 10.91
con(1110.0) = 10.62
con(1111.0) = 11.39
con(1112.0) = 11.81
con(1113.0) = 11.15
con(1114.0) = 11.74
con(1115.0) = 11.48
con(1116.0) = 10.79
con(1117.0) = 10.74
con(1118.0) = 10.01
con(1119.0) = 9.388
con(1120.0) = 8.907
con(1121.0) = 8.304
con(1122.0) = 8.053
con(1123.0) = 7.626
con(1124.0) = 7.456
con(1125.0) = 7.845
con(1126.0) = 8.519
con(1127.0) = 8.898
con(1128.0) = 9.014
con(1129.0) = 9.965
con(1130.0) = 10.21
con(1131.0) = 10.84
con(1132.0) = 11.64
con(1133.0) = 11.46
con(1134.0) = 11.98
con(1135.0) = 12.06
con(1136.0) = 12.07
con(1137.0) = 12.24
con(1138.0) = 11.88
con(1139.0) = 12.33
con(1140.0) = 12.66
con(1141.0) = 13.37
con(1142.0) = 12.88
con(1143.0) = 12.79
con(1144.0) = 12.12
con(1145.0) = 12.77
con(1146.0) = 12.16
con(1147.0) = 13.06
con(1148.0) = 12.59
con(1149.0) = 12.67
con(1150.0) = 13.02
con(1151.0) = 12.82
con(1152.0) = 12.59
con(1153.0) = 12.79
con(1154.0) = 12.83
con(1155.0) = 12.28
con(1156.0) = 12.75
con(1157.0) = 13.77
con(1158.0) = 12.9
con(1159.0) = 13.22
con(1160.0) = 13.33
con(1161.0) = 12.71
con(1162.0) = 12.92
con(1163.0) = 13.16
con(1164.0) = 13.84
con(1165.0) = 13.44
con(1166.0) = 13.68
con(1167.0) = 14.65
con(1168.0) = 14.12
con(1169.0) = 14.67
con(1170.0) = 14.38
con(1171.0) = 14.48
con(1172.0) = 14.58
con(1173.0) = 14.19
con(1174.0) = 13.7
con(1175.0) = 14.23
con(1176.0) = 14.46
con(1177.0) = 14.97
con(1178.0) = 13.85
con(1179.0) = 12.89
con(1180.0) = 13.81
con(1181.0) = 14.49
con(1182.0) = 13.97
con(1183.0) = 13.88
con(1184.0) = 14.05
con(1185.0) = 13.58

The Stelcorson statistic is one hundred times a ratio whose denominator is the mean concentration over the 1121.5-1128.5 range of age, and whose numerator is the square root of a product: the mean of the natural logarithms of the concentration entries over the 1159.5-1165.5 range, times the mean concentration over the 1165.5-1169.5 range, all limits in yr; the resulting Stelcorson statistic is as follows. 74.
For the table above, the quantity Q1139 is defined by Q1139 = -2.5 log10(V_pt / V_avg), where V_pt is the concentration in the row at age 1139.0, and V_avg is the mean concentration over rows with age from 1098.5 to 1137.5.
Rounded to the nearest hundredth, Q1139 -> -0.16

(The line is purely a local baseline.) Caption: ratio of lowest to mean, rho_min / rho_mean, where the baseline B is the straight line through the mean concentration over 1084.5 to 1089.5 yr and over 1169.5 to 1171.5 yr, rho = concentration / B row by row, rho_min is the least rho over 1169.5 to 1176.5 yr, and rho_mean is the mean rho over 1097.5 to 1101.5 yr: 1.14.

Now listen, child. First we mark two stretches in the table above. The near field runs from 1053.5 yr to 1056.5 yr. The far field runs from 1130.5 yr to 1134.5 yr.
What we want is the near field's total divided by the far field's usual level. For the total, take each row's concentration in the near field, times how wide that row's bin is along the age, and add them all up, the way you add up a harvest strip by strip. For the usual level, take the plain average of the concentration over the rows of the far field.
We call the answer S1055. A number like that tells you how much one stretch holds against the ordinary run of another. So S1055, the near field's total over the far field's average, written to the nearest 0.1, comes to 2.6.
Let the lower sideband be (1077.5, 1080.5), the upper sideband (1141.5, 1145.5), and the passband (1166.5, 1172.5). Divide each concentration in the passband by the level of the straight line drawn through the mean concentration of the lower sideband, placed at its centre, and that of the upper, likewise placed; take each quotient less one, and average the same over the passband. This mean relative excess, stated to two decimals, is 0.12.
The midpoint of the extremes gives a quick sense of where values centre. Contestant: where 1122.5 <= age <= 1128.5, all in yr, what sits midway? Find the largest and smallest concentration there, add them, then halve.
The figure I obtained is 8.2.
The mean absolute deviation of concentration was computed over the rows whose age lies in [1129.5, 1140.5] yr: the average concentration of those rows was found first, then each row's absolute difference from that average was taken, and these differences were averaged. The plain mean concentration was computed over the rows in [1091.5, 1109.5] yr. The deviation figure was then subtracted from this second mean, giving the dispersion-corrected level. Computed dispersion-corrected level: 11.7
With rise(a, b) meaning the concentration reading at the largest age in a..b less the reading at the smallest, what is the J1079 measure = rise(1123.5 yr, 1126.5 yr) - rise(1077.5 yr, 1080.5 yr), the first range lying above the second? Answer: 1.3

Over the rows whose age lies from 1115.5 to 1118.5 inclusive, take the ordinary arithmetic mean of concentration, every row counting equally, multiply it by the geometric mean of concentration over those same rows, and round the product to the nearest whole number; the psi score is 110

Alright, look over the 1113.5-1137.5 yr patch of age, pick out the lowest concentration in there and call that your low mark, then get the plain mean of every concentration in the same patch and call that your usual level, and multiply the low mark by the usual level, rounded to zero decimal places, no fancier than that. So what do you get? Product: 75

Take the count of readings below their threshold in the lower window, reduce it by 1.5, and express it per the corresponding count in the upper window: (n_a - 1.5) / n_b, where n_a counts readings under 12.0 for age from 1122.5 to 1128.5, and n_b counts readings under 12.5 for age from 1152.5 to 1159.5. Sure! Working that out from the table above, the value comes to 4.5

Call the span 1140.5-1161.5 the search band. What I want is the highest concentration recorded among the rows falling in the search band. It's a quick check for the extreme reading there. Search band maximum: 13.77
